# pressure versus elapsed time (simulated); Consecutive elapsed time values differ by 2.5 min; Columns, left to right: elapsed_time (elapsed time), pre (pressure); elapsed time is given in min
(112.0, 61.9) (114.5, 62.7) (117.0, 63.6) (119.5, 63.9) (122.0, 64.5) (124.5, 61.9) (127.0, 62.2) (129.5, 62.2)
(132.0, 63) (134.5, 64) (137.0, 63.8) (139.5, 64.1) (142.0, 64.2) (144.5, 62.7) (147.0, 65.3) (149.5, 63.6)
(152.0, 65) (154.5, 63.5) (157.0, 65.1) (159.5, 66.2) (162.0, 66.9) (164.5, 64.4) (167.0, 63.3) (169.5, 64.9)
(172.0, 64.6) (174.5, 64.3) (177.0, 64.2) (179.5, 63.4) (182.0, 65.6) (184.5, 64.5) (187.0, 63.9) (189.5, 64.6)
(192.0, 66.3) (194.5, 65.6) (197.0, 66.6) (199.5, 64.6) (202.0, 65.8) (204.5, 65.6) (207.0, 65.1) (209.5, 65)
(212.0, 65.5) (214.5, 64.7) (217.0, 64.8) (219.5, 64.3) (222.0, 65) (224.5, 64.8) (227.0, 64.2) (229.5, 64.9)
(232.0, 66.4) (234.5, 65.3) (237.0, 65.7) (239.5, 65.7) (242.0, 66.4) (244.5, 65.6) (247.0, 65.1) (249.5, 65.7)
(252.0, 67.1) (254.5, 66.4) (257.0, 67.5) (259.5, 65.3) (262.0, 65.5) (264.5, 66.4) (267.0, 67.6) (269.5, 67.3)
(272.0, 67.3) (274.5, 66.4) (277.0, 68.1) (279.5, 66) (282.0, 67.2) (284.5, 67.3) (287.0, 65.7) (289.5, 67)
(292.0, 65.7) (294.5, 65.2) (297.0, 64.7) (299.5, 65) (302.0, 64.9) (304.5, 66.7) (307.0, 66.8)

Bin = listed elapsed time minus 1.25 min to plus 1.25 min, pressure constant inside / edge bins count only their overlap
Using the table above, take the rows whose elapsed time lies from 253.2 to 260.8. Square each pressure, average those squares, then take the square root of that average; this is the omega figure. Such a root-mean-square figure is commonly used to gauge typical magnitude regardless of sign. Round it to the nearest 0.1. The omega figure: 66.4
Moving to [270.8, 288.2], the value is 66.9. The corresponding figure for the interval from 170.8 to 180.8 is 64.1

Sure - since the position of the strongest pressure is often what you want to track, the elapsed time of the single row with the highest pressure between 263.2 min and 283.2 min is 277.0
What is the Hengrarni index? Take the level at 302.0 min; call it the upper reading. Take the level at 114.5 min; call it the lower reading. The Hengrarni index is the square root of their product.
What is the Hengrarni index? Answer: 63.8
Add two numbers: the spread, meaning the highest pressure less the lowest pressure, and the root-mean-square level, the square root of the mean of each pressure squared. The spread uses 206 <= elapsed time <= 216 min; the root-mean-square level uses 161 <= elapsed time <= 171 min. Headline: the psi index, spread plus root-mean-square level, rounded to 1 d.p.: 65.7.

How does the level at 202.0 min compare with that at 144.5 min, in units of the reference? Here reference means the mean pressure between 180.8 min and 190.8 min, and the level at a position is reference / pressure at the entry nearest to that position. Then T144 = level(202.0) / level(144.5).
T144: 0.95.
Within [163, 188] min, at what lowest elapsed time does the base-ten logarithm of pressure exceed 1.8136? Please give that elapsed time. 182.0 min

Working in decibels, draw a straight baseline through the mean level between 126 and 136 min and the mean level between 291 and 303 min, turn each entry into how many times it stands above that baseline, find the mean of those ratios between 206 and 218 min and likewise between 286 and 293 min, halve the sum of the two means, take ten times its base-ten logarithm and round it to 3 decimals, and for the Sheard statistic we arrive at 0.074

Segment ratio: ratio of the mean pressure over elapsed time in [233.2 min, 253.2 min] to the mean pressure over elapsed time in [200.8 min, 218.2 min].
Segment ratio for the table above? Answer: 1.009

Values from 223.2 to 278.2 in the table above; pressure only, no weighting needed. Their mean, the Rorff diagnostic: 66.1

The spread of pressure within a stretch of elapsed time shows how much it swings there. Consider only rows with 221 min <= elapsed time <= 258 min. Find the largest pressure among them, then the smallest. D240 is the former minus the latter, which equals 3.3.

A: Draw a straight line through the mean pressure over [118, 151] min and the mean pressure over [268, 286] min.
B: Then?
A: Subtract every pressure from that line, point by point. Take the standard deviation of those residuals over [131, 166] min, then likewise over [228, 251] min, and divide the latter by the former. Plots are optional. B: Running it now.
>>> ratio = 0.5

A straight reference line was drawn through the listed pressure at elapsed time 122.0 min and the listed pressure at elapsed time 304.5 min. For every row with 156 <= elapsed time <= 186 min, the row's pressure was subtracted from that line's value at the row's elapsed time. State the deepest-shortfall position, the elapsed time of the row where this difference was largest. 179.5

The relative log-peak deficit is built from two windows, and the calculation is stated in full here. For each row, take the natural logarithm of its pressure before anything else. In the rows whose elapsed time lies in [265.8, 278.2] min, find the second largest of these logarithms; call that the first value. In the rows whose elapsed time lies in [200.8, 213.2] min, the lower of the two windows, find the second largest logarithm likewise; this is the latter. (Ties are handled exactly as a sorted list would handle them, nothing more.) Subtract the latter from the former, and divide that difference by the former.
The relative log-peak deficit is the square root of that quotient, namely 0.08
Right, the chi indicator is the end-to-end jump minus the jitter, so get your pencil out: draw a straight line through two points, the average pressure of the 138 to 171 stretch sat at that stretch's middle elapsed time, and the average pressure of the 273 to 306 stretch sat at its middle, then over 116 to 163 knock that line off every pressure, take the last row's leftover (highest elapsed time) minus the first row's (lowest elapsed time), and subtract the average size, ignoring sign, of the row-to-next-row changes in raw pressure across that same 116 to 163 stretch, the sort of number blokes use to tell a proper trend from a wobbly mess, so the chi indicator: 1.75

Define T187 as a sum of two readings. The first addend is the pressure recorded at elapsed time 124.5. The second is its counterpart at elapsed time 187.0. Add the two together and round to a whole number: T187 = 126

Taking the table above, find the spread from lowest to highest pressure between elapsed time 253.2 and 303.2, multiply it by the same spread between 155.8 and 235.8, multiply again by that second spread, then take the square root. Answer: 6.6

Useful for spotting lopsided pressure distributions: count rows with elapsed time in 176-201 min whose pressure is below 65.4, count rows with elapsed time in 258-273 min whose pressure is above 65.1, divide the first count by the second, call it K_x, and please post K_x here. 1.0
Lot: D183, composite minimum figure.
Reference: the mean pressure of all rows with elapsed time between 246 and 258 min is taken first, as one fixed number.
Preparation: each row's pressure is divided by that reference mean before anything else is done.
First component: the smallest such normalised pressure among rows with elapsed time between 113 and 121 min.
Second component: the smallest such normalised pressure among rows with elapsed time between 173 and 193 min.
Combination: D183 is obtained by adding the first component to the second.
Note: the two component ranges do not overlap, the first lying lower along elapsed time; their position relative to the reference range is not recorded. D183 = 1.90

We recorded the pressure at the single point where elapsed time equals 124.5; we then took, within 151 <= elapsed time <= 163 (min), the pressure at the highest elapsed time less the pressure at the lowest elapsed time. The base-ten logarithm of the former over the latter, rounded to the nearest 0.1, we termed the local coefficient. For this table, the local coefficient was 1.5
